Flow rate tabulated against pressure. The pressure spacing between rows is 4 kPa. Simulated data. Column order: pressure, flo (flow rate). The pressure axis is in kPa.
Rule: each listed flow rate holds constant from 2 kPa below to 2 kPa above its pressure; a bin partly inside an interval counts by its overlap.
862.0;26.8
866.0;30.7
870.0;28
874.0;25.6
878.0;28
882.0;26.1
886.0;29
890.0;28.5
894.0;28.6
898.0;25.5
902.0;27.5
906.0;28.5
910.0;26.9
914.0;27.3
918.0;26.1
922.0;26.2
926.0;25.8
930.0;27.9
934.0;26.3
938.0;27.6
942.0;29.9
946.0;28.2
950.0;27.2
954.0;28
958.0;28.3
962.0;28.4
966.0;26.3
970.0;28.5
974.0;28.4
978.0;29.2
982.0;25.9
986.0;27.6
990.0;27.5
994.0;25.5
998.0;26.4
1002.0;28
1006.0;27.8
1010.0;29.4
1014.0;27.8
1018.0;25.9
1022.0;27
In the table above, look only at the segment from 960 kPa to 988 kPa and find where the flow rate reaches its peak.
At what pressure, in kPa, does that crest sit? 978.0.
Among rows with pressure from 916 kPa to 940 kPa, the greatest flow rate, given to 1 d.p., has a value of 27.9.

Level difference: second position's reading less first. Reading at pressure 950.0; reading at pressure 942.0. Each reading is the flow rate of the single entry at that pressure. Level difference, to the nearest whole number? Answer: 3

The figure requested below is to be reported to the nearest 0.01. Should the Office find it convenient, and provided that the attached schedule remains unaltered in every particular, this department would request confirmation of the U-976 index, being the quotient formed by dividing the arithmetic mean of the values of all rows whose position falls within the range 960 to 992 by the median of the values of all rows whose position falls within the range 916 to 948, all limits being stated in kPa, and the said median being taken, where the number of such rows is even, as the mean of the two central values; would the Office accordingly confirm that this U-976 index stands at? 1.03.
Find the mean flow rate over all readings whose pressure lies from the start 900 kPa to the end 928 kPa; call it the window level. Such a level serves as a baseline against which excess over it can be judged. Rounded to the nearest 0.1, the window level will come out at 26.9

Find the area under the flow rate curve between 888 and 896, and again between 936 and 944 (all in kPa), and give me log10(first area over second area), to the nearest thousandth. -0.003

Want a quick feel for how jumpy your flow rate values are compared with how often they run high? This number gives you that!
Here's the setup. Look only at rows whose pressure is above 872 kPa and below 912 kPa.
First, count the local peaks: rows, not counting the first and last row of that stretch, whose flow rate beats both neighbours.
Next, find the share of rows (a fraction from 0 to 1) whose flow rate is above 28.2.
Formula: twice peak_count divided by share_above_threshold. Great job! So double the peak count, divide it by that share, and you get 20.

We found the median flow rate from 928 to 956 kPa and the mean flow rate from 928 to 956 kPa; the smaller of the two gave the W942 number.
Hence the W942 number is 27.9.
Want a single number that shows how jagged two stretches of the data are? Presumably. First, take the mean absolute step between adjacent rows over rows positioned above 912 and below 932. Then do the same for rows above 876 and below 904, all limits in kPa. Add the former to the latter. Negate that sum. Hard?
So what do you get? -2.7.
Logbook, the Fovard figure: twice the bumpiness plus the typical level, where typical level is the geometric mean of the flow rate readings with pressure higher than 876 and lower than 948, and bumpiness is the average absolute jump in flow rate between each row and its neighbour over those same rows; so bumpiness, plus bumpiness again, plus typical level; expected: 30.3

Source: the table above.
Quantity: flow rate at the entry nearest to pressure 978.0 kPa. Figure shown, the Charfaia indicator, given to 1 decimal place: 29.2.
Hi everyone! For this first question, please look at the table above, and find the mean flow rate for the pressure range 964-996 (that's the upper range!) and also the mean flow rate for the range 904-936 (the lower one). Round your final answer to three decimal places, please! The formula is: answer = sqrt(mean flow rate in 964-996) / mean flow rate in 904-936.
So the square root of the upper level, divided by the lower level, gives 0.195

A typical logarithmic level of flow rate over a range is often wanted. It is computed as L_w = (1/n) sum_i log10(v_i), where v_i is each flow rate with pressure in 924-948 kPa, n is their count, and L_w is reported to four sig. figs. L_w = 1.441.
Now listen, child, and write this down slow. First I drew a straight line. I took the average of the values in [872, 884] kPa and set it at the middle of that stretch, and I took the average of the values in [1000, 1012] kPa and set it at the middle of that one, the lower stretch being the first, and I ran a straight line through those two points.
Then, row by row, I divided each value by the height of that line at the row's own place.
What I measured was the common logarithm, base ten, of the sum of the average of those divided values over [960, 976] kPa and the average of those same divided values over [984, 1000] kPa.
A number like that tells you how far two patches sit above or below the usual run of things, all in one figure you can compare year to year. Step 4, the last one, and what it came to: 0.290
